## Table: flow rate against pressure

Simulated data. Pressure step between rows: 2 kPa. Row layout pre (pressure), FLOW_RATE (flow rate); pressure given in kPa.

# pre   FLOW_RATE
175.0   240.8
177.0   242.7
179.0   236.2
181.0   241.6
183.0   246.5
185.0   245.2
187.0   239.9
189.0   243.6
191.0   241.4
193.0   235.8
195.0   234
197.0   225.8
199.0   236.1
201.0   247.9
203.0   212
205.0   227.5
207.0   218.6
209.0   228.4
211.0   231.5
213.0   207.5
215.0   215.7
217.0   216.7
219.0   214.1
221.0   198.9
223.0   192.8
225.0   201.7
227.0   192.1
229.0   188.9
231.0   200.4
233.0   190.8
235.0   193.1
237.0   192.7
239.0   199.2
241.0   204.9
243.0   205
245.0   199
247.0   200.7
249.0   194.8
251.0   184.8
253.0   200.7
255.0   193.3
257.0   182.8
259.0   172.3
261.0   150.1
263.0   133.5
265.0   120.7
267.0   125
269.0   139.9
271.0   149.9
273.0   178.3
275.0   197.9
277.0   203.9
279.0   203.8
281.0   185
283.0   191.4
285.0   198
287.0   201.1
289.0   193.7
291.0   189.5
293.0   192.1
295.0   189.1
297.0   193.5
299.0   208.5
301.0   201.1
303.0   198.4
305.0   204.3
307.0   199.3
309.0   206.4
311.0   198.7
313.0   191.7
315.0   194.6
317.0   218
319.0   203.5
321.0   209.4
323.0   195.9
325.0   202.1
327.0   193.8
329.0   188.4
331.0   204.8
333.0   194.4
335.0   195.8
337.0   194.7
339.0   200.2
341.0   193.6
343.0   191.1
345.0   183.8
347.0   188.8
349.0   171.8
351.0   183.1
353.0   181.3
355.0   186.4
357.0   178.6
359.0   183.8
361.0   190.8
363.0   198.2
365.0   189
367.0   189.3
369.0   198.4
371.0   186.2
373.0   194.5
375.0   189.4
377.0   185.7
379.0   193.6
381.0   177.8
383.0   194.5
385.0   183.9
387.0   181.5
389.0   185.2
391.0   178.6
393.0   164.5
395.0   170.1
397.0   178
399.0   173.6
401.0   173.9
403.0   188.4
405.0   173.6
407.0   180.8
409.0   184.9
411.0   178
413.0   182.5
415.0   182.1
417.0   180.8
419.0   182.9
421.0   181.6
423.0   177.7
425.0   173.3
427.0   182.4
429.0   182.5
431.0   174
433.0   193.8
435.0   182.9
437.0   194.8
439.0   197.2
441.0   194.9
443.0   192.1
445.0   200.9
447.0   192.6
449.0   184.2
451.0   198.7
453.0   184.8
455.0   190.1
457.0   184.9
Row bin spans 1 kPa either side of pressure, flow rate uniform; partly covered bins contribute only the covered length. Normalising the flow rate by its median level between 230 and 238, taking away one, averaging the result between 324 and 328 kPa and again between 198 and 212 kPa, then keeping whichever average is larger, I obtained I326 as 0.19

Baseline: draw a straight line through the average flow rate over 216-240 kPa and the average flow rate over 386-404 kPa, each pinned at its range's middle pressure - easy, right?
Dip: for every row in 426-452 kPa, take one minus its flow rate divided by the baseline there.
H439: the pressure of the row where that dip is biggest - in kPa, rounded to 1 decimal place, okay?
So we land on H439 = 431.0 kPa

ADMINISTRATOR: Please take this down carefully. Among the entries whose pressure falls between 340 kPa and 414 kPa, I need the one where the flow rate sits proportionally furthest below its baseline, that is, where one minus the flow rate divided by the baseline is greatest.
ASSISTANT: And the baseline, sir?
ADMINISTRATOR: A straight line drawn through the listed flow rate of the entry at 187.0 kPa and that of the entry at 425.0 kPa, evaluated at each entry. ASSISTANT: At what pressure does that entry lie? 349.0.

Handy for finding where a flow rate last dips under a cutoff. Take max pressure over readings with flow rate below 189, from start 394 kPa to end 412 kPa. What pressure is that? 411.0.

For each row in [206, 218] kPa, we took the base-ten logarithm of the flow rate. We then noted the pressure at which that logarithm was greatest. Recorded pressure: 211.0 kPa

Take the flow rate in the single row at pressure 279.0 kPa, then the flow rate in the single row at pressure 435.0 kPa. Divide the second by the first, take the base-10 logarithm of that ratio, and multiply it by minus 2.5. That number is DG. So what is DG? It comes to 0.12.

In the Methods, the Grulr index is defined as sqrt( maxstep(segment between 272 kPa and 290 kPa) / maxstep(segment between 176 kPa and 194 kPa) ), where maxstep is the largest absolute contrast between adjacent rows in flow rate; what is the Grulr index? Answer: 1.74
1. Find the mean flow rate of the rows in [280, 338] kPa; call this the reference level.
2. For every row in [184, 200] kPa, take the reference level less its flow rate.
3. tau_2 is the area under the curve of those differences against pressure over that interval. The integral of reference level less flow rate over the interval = -638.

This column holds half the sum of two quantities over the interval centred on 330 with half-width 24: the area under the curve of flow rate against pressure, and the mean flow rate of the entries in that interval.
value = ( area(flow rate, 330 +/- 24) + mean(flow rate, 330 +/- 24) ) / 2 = 4783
